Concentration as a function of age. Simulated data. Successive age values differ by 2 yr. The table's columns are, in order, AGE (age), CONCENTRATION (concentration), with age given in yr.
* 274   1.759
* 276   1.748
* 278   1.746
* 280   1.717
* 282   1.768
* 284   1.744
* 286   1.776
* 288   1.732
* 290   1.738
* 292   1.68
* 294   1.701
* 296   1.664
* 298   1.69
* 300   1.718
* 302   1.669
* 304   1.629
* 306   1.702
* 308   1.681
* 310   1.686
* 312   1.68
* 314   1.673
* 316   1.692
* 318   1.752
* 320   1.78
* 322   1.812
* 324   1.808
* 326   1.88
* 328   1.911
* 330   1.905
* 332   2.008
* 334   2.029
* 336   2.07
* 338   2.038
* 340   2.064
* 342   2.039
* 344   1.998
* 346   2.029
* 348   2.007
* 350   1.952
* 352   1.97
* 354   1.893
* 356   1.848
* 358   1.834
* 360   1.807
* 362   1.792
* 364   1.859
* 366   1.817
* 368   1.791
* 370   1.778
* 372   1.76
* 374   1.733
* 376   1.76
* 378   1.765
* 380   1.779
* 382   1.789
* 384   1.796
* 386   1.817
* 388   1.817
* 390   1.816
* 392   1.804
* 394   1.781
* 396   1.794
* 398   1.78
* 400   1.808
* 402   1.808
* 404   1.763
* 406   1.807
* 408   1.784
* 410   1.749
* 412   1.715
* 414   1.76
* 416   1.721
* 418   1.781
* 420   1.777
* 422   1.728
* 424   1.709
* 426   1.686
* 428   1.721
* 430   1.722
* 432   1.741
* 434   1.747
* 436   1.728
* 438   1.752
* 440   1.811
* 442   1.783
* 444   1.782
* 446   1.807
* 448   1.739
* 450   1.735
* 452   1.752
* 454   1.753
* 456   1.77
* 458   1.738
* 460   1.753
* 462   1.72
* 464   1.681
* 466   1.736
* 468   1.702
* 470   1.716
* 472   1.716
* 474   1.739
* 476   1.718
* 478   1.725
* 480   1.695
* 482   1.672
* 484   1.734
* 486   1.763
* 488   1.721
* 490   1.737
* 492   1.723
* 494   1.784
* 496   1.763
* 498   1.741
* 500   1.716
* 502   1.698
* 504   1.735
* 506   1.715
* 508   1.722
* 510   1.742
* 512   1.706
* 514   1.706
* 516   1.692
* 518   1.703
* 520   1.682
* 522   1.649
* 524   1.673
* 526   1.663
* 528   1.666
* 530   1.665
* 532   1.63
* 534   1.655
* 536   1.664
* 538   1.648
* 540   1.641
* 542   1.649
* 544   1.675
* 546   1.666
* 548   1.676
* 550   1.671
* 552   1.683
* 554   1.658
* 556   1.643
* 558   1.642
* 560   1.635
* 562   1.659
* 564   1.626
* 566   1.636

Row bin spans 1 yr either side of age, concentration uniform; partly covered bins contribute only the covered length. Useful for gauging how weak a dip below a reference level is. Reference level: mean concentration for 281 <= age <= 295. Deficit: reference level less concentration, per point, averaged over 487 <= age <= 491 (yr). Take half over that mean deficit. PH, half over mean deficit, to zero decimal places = 97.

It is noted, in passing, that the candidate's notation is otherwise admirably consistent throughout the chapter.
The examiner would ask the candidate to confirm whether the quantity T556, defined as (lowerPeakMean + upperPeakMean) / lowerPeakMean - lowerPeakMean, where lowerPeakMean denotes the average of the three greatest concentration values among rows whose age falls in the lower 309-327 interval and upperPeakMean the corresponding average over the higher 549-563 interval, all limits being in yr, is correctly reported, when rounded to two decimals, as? 0.08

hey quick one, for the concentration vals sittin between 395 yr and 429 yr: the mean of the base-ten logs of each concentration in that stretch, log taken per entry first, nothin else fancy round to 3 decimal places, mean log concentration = 0.245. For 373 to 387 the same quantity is 0.250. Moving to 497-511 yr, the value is 0.237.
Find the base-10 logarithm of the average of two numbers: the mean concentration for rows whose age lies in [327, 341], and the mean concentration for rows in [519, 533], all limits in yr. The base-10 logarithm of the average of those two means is 0.263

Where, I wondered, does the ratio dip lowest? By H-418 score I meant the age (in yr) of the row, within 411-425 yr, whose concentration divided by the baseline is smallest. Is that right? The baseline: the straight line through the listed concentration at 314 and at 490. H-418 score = 424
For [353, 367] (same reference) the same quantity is 362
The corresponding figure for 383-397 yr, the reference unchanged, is 394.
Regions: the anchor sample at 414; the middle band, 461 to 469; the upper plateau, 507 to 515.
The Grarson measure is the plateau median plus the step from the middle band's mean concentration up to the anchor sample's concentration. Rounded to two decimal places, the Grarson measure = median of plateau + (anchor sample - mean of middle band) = 1.76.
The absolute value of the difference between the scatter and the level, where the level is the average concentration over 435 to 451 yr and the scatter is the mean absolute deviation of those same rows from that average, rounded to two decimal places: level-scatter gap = 1.74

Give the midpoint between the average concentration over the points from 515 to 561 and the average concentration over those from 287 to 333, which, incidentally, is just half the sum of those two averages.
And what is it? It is 1.70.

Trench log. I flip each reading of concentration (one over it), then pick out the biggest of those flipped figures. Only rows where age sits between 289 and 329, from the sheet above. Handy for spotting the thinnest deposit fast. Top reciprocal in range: 0.614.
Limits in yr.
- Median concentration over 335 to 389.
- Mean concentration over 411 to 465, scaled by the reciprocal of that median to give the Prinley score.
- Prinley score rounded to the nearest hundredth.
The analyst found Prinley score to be 0.96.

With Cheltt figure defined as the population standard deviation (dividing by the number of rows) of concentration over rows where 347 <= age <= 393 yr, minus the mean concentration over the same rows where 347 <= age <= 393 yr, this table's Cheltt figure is -1.76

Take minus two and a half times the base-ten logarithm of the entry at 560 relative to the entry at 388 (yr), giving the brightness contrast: 0.11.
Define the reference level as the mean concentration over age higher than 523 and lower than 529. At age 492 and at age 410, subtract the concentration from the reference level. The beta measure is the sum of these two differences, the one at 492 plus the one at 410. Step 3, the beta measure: -0.137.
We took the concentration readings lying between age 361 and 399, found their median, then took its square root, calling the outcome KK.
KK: 1.338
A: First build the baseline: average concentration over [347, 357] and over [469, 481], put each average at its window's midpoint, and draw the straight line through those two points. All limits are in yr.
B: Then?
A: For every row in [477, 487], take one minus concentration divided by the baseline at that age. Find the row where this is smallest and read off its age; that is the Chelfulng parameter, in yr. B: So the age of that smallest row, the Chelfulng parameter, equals 486 yr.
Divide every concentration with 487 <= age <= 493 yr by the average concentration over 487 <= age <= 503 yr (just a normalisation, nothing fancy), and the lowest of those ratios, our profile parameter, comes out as 0.99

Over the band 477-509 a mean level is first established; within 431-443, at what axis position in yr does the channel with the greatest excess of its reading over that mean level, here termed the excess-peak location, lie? 440 yr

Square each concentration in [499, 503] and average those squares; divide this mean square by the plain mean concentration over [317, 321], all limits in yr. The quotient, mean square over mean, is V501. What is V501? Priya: 1.65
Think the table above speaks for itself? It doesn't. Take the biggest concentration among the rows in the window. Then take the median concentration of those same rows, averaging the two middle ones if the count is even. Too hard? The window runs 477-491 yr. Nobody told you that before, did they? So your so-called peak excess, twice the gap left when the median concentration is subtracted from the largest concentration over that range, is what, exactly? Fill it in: 0.076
